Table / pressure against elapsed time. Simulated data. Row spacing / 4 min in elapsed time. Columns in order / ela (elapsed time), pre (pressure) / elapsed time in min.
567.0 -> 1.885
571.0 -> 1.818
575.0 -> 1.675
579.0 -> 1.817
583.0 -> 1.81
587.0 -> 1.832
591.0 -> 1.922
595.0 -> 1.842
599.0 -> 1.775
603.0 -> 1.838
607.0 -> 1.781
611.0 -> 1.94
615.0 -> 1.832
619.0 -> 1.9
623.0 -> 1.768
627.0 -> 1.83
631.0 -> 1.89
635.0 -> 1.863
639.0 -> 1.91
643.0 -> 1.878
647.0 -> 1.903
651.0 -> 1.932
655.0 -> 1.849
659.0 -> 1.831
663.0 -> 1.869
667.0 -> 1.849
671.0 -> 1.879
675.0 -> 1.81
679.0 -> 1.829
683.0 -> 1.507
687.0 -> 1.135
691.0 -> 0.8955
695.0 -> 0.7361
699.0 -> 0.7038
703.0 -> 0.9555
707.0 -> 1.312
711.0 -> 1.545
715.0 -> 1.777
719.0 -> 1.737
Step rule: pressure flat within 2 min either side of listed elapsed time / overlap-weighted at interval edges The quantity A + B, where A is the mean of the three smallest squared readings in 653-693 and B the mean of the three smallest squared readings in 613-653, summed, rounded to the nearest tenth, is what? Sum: 4.7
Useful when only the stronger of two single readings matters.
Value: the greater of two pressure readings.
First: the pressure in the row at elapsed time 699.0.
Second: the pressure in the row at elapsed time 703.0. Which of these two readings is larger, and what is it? 0.96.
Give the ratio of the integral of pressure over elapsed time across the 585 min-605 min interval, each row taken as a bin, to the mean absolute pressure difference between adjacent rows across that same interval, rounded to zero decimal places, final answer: 491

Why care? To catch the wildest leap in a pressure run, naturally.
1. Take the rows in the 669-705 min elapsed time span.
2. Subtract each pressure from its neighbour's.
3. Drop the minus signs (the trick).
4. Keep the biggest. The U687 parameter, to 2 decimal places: 0.37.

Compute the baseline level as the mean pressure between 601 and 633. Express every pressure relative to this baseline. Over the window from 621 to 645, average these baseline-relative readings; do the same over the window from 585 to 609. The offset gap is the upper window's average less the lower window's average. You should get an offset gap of 0.025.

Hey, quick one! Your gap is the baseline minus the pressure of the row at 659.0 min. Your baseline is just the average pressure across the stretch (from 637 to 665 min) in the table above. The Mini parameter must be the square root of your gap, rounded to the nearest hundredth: 0.23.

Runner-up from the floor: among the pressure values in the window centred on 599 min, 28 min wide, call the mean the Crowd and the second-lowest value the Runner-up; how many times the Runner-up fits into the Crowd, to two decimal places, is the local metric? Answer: 1.04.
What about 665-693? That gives 1.37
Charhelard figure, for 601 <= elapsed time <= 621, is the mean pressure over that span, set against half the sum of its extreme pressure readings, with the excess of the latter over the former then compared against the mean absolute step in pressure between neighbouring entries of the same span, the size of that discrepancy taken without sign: 0.10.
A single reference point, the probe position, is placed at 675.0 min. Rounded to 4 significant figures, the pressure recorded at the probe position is 1.810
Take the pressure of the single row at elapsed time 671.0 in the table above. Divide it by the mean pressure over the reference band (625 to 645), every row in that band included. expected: 1.00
